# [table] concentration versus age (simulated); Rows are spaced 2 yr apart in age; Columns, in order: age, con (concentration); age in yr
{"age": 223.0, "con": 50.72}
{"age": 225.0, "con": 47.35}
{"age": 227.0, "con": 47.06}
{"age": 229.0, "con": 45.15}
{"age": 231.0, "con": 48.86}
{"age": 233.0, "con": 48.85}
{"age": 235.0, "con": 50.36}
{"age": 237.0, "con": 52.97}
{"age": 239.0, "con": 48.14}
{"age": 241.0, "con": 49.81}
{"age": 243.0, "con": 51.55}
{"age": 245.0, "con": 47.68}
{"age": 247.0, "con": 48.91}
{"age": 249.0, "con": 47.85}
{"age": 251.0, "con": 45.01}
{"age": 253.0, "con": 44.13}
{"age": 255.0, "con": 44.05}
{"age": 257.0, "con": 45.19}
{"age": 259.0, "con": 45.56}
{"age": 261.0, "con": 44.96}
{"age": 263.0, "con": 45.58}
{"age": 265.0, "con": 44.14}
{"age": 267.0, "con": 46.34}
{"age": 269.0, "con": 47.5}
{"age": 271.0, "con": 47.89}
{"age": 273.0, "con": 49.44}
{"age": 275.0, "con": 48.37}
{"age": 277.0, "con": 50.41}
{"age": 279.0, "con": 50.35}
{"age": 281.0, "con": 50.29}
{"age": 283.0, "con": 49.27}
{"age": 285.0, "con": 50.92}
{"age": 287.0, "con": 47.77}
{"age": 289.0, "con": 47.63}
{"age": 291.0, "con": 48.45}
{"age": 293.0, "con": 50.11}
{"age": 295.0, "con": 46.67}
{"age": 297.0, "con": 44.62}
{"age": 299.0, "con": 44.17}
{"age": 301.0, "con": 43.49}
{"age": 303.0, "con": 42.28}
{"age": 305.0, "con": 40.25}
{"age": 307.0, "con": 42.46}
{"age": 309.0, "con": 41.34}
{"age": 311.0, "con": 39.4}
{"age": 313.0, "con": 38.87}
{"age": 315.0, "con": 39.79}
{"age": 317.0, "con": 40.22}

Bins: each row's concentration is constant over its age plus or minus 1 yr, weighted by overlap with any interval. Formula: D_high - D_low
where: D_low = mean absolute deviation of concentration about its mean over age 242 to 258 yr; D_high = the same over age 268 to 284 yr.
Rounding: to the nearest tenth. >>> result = -1.2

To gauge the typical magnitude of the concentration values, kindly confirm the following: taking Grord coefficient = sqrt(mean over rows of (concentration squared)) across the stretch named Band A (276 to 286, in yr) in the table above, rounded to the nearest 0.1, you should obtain 50.3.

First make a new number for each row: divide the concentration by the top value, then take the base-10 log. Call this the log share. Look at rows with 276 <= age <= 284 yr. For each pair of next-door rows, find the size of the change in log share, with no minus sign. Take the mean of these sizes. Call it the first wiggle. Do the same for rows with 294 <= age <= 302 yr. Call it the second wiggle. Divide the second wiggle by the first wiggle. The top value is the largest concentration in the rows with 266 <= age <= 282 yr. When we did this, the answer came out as 3.1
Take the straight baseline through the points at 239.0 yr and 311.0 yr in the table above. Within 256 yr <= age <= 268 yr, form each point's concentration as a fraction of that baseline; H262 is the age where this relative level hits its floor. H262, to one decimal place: 265.0 yr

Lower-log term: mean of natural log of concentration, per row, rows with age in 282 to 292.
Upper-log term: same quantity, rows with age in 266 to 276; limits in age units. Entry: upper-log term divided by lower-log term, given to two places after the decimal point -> 1.00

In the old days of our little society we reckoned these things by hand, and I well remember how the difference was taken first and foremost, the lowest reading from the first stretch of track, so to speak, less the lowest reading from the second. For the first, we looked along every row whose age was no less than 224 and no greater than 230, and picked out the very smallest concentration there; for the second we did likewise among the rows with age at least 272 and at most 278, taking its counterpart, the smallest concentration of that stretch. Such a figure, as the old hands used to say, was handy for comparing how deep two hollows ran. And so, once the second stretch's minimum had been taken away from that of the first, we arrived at -3.2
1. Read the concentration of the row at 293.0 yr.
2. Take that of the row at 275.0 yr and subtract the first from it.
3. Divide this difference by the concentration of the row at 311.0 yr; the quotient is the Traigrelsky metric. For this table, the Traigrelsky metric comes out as -0.04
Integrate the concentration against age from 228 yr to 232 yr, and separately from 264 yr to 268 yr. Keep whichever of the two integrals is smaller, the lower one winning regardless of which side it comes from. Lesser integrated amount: 181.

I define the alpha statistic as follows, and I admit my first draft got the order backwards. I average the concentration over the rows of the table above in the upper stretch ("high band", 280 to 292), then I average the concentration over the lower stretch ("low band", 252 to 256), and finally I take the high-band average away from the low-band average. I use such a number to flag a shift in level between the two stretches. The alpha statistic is -5.0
